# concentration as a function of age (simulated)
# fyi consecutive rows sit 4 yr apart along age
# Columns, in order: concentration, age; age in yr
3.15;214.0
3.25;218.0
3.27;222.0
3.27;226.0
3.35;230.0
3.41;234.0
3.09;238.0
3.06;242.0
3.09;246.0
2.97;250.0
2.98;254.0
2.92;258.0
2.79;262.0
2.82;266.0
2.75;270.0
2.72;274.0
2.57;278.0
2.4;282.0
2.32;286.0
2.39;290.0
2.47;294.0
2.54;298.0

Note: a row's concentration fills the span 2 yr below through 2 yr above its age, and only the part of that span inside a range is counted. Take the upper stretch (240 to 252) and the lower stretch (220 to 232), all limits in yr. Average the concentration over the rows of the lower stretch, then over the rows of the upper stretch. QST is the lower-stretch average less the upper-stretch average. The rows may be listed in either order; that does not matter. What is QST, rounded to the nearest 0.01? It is 0.26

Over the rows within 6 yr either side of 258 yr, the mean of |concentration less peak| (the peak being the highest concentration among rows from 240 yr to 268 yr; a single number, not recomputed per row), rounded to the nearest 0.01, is 0.19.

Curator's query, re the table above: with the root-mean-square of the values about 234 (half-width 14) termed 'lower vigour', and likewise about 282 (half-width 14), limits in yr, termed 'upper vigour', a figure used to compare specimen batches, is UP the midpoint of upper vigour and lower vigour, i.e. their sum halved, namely 2.87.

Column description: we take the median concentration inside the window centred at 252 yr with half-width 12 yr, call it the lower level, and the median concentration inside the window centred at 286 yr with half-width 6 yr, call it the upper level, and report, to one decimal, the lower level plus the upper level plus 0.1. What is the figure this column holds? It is 5.5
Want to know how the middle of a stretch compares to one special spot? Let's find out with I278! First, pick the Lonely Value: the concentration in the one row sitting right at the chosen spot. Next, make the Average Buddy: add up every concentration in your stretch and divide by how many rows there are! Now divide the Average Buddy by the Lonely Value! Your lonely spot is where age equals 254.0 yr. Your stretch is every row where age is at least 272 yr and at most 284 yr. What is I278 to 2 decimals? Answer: 0.86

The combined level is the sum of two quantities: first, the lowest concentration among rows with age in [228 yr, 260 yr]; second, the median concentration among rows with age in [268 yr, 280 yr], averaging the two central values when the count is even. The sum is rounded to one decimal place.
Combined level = 5.6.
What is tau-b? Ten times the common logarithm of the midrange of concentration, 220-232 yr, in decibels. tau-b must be 5.20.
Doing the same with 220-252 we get 5.04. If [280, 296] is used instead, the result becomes 3.79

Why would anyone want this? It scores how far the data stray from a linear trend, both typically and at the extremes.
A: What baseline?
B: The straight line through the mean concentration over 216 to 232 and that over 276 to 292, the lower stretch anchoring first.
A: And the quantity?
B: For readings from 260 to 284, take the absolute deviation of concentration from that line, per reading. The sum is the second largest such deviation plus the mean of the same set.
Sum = 0.239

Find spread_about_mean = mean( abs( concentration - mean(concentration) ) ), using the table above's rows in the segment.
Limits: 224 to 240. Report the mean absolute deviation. 0.100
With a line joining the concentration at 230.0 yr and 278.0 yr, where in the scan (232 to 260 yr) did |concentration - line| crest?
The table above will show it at 238.0 yr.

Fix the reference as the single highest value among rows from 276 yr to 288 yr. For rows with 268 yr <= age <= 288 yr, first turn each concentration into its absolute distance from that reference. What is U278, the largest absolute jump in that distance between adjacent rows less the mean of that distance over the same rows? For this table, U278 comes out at 0.0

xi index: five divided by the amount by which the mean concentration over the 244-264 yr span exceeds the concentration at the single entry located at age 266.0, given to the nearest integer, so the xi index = 38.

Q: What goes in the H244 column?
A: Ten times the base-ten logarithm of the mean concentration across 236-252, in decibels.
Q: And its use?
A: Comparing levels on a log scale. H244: 4.85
